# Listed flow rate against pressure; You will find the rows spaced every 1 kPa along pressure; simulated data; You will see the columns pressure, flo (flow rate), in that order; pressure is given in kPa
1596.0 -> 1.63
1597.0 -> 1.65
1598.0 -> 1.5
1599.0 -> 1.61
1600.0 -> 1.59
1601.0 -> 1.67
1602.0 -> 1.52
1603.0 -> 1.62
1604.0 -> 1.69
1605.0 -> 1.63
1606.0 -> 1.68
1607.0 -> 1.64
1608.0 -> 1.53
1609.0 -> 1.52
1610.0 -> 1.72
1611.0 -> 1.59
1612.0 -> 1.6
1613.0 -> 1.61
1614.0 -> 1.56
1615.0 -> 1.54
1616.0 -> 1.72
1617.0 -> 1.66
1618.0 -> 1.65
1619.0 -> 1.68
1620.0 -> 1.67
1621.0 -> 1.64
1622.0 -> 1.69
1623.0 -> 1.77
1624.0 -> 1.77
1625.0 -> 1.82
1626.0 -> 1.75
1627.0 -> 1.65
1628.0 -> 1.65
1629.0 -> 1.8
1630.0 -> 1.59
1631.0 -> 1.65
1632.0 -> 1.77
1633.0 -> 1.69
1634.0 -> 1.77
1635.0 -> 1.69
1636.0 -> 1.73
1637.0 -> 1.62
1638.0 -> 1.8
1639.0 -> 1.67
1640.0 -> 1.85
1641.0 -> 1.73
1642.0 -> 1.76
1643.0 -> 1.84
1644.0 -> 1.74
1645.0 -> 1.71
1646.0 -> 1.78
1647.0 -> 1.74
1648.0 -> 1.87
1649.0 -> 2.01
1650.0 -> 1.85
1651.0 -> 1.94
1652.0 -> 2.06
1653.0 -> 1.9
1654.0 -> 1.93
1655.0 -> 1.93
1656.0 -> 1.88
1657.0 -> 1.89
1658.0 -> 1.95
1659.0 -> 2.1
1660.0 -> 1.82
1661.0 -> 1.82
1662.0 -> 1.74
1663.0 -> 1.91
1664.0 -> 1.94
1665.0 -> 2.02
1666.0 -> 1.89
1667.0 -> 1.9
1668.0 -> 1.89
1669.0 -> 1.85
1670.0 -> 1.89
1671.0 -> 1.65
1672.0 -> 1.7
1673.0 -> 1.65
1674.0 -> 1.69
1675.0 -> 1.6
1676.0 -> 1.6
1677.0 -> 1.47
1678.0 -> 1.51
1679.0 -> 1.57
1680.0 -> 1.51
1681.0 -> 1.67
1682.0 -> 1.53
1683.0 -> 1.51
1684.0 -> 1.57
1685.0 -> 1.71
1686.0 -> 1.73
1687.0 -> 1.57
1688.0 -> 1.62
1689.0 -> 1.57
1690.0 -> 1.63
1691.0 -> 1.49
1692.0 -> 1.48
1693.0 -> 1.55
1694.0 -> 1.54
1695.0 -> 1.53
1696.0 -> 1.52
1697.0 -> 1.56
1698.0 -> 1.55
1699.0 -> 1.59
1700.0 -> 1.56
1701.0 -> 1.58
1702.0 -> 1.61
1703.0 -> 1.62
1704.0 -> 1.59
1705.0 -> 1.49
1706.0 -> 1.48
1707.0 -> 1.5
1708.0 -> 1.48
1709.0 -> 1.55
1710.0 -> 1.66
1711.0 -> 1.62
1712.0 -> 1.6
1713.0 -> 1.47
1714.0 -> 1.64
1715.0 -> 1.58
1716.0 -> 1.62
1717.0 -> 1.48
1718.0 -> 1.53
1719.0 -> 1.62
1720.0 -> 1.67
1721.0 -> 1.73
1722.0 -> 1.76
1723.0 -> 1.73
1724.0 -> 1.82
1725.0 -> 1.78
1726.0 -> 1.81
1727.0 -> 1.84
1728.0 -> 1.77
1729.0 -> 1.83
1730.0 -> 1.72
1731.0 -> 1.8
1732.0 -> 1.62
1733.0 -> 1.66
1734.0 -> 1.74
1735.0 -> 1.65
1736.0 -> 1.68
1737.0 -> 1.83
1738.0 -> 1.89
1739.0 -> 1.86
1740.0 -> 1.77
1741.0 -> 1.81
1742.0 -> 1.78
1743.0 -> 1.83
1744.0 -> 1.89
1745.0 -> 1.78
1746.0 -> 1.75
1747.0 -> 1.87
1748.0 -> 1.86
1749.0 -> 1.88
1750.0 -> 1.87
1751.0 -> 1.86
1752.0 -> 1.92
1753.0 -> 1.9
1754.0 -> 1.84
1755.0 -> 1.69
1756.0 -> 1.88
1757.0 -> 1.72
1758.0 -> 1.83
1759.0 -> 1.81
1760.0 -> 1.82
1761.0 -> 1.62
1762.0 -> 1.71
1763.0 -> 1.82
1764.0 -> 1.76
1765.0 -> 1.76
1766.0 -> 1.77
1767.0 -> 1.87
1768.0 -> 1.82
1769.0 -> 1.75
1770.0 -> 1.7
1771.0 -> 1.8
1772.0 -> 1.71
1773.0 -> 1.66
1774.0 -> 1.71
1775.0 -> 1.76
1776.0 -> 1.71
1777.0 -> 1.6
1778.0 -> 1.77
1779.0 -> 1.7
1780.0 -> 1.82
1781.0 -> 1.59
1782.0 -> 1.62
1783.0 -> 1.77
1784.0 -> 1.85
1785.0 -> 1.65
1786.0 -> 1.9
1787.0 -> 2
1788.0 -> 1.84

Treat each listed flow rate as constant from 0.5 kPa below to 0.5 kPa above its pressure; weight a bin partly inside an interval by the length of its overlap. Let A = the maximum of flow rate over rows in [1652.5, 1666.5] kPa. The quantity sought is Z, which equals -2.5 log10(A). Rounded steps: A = 2.1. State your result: -0.81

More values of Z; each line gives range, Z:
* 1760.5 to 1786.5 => -0.70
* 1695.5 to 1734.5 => -0.66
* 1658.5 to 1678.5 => -0.81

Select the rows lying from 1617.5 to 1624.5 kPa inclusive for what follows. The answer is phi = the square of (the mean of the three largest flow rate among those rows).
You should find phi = 3.0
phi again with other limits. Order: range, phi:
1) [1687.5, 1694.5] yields 2.6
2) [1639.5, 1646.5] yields 3.3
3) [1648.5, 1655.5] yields 4.0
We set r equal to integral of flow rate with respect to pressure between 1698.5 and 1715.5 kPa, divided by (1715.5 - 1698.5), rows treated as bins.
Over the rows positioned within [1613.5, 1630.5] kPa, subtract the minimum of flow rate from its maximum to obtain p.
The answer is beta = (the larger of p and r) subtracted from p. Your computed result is -1.29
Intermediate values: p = 0.280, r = 1.57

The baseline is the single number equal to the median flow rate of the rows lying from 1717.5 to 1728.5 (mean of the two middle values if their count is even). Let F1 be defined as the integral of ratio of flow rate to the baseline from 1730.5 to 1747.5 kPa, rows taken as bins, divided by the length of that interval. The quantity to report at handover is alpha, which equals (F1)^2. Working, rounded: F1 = 1.01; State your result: 1.02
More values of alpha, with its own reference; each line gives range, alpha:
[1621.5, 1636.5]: 0.95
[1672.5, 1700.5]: 0.80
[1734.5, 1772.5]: 1.04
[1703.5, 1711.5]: 0.77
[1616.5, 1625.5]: 0.94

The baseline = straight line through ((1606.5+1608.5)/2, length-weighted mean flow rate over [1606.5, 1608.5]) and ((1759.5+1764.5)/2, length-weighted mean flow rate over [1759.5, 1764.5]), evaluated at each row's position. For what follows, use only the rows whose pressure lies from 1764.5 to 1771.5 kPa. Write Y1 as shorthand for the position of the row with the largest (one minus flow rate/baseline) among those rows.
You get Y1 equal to 1770.0 kPa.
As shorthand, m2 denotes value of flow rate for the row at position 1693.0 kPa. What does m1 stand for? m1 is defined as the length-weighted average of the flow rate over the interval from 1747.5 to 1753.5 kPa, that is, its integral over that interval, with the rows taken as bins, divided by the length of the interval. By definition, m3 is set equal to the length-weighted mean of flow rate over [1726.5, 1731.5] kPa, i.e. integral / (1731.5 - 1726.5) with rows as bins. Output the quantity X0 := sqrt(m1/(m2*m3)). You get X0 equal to 0.82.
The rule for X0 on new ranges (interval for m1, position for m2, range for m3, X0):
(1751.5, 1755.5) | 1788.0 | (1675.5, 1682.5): 0.80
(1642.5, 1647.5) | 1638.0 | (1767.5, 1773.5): 0.75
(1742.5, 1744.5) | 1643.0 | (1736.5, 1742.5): 0.74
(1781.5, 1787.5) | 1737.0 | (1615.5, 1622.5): 0.77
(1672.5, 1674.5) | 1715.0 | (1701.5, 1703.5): 0.81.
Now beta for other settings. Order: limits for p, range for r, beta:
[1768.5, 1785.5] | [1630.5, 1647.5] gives -1.48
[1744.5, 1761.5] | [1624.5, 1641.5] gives -1.42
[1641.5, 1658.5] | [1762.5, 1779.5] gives -1.40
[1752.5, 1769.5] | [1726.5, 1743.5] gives -1.49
